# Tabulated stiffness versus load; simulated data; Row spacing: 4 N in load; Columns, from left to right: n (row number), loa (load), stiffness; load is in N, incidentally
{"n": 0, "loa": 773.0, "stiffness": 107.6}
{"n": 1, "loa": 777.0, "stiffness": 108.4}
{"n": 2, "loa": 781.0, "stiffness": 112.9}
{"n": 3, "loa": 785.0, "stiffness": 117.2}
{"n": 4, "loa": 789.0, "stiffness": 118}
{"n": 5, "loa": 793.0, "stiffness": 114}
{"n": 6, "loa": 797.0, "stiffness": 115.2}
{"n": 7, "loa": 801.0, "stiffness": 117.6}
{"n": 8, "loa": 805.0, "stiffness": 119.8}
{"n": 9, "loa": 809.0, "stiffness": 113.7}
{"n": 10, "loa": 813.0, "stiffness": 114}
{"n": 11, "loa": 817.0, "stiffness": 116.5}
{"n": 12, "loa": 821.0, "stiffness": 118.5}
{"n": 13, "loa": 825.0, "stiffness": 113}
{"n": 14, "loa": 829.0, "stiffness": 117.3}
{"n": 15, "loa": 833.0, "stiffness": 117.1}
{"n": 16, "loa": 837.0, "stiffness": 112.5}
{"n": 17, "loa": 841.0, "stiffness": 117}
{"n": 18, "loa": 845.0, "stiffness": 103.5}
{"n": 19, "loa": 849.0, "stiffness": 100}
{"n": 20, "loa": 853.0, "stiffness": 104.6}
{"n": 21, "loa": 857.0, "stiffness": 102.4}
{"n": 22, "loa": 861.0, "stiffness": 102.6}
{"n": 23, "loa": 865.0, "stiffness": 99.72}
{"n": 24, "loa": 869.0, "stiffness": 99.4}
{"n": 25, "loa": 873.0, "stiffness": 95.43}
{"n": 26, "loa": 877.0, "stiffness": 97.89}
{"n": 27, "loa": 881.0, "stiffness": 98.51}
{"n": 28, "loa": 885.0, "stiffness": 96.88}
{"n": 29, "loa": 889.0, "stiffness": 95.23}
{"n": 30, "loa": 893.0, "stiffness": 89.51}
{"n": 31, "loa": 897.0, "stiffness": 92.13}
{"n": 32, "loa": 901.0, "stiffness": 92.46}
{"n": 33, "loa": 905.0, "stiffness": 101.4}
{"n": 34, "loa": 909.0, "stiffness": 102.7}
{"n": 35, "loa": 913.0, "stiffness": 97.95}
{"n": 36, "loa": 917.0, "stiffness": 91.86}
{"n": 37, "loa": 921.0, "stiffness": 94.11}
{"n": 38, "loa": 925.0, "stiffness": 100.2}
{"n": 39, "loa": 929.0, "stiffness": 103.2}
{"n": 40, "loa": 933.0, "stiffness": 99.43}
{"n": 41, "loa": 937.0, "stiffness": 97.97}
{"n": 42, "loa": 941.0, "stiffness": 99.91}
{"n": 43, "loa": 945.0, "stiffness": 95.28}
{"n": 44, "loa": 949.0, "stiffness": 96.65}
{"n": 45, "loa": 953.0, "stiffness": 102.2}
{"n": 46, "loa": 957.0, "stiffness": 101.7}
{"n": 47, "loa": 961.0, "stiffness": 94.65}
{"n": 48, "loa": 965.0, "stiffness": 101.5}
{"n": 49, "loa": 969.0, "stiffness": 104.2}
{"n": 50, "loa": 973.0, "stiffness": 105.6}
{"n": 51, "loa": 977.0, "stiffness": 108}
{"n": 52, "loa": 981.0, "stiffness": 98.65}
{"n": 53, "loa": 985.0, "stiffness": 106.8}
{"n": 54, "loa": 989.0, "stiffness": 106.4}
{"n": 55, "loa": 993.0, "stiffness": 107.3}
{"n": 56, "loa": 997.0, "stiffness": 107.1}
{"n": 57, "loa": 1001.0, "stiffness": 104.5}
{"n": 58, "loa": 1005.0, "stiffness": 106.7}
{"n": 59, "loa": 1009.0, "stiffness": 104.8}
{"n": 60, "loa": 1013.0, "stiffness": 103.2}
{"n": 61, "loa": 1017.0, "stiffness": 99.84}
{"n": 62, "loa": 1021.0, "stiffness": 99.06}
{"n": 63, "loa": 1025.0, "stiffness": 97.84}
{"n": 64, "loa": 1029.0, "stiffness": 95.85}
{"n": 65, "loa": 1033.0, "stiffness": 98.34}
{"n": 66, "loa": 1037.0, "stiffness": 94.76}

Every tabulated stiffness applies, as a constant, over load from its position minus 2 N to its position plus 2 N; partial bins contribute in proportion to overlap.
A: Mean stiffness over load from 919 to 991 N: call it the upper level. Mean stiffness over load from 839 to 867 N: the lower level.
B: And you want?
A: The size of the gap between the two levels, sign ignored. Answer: 3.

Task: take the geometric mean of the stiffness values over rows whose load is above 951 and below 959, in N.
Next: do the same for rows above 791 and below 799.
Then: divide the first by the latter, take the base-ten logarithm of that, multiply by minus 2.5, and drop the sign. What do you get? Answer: 0.13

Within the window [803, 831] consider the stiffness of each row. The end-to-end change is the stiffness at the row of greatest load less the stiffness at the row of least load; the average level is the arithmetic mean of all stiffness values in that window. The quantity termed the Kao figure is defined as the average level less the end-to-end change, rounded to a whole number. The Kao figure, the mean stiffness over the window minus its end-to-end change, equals 119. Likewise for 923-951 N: 102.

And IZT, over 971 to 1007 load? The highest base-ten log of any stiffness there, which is 2.03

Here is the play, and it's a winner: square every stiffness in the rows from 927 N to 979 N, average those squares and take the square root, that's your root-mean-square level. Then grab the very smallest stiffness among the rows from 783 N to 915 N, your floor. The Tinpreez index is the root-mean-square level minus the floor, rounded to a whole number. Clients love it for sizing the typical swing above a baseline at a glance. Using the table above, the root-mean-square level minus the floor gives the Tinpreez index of 11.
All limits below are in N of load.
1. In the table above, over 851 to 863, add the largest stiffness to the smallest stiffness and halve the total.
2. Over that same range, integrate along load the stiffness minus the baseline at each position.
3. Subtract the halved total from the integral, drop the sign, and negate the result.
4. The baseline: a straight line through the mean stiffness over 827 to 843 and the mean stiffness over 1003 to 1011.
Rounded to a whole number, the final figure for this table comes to -241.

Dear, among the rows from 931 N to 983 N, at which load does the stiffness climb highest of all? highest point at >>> 977.0 N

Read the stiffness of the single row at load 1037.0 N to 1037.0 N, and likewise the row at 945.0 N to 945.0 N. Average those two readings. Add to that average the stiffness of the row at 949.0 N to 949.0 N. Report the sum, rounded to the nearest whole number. 192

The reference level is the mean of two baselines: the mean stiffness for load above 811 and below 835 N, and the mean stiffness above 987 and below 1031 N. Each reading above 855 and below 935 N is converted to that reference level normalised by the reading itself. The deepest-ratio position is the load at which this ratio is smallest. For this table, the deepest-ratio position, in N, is 929.0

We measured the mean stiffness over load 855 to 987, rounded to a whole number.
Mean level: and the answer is 99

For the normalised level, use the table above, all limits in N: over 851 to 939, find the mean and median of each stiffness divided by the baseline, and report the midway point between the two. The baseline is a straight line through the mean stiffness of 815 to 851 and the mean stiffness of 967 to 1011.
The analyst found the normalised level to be 0.89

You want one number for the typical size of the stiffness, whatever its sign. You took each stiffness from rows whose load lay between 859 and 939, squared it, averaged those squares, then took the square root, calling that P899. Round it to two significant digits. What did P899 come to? 98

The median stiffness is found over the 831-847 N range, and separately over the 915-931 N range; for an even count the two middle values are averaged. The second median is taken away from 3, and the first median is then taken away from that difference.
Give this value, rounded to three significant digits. -209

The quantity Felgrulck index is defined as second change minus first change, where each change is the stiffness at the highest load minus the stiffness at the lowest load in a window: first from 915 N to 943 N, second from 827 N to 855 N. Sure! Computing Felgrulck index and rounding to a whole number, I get -21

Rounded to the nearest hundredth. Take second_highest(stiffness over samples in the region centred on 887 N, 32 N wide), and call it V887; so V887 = 97.89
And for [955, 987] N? 106.80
